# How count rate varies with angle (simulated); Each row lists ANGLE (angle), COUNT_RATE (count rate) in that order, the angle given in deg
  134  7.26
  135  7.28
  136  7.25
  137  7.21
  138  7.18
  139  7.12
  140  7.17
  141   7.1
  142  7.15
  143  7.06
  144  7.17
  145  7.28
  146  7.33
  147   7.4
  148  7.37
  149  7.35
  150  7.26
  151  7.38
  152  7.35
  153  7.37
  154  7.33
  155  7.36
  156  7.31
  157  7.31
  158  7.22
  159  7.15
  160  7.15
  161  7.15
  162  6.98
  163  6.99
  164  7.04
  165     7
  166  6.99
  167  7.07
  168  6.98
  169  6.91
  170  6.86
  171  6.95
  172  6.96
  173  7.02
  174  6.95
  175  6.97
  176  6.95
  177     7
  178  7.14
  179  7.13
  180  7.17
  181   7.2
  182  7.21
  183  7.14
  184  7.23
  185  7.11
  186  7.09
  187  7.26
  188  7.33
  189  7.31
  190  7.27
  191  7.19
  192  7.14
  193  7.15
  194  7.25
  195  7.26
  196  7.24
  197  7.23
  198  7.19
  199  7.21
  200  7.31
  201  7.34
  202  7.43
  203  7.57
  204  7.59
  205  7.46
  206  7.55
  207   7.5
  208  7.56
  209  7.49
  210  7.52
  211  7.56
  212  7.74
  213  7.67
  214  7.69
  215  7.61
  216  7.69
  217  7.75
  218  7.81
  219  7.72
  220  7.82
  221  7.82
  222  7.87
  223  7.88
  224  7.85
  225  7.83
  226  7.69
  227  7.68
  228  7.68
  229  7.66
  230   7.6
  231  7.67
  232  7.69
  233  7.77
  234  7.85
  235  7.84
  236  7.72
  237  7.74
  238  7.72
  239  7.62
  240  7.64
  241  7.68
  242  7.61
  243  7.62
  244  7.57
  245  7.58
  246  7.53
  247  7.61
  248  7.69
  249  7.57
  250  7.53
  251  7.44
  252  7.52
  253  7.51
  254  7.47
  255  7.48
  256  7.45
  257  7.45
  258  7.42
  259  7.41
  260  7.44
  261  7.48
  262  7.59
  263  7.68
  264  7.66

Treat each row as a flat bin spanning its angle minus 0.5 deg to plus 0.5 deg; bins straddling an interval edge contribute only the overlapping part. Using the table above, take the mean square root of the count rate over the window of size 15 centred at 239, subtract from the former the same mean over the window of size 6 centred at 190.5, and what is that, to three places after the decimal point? 0.082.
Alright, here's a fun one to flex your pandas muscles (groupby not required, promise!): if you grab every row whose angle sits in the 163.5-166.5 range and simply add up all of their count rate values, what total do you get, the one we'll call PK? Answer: 21.0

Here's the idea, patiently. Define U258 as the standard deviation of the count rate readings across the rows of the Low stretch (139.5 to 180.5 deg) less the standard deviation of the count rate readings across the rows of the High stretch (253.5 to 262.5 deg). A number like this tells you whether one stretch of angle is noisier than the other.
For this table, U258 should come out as 0.11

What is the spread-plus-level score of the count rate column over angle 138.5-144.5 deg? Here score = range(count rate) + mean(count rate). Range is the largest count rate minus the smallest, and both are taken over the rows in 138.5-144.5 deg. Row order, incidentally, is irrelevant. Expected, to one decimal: 7.2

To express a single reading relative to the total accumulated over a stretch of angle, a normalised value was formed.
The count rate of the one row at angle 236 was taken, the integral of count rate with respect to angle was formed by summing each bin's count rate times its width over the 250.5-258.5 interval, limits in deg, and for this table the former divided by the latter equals 0.129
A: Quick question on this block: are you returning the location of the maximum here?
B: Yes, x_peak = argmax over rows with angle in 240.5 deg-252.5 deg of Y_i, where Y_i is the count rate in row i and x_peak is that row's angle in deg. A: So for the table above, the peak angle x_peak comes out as 248 deg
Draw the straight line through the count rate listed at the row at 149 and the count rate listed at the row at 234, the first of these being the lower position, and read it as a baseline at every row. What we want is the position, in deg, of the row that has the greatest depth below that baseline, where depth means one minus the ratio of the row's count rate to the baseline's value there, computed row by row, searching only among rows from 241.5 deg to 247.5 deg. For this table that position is 246 deg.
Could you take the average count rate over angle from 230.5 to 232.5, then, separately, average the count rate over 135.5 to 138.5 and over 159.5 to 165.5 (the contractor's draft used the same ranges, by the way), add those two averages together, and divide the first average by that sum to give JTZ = 0.538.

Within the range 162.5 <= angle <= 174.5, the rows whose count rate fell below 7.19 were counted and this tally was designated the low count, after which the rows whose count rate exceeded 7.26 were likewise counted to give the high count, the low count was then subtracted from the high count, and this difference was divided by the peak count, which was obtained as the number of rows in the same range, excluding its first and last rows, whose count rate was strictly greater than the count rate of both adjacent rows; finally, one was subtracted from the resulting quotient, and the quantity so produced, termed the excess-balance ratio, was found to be -5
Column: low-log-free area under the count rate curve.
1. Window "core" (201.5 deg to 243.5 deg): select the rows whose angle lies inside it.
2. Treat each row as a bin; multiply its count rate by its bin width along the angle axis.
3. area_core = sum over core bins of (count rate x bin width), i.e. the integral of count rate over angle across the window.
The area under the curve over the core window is 322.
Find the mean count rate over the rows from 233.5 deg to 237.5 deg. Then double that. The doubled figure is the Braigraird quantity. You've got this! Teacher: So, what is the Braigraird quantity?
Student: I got 15.6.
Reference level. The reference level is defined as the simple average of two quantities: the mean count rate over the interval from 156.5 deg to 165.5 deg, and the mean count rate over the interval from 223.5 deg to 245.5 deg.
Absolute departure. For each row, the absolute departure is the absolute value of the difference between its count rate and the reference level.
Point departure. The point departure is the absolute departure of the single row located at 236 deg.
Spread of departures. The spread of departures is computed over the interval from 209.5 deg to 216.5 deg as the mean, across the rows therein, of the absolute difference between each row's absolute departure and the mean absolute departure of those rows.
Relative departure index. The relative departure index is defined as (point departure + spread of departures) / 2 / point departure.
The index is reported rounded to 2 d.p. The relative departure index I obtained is 0.60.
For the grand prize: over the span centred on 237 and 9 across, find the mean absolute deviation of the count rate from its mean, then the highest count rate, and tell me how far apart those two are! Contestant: 7.79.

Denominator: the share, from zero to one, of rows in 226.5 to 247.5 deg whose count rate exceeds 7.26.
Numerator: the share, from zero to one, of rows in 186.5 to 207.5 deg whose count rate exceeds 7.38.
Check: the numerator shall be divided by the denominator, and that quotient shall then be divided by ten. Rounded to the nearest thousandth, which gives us 0.029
